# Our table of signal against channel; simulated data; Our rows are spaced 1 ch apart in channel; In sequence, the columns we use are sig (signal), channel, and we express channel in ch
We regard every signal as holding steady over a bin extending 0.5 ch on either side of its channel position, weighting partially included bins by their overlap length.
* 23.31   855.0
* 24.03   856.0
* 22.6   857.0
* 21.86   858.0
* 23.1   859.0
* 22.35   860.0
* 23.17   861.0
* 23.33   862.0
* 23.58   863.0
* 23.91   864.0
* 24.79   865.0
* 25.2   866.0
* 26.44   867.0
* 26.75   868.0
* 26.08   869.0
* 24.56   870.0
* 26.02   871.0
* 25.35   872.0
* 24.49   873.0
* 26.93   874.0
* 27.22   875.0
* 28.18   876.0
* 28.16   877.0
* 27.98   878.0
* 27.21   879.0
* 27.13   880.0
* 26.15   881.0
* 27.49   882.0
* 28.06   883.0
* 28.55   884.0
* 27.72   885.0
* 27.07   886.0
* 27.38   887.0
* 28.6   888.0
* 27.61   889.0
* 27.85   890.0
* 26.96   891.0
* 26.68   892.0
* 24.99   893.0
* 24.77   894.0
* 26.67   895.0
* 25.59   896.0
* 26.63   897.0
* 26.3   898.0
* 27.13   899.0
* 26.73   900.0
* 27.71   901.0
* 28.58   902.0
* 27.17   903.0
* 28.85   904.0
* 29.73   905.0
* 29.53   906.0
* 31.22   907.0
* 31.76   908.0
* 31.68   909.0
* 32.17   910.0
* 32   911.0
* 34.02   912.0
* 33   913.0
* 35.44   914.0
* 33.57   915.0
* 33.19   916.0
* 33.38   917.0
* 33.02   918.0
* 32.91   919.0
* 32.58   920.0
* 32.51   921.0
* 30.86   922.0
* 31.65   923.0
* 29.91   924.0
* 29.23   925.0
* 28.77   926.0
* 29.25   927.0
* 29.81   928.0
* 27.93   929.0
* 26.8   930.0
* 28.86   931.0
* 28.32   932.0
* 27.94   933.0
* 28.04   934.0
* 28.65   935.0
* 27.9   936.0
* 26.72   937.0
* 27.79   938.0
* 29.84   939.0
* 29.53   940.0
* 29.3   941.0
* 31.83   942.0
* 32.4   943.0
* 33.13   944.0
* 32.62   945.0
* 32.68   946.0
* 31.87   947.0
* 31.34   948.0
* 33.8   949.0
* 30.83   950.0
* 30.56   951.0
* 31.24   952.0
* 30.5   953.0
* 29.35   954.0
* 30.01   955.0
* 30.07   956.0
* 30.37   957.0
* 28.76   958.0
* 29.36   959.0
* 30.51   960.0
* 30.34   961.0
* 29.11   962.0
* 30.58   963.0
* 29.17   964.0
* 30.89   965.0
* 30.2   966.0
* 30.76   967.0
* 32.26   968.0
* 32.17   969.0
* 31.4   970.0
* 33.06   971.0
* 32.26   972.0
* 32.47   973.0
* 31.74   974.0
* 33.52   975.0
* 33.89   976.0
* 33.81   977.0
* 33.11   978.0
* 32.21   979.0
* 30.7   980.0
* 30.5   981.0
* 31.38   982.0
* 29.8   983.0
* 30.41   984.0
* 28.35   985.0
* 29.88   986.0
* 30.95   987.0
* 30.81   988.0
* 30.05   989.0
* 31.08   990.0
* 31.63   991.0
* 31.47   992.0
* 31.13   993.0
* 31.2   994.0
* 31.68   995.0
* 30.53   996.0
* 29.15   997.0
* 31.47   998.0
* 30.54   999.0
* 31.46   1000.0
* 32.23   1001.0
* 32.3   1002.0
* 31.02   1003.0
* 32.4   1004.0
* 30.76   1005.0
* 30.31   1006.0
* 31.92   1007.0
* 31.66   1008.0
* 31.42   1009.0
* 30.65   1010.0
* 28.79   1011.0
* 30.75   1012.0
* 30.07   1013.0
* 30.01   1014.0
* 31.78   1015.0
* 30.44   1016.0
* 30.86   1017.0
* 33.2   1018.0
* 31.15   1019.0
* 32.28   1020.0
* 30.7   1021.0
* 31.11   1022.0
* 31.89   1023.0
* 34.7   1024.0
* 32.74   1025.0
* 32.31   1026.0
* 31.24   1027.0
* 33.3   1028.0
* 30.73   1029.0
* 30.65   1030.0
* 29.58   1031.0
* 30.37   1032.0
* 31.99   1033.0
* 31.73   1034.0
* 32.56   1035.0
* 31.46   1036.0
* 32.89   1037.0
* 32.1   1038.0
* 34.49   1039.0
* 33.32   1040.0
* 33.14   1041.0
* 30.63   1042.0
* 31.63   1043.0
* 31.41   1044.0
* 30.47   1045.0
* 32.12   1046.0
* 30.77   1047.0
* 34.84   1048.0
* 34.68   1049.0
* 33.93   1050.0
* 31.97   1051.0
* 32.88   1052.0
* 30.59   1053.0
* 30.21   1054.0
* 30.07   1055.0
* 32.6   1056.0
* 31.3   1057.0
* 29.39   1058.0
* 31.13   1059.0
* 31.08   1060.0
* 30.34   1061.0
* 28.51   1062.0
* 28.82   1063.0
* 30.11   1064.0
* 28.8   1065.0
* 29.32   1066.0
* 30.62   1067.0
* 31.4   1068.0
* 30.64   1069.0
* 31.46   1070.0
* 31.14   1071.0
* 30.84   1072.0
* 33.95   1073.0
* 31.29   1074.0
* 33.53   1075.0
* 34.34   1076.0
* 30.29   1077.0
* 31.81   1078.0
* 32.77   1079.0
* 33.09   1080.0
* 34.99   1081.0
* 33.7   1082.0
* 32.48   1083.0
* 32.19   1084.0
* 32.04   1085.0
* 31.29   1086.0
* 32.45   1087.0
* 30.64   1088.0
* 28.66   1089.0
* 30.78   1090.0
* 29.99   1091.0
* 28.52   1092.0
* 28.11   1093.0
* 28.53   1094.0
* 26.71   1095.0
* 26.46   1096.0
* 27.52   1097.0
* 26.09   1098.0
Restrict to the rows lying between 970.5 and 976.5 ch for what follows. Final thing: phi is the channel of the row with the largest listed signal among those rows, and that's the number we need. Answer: 976.0 ch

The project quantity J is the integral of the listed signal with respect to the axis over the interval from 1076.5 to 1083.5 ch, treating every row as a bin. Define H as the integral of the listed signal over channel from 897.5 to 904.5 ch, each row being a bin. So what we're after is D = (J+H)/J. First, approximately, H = 192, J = 229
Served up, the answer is 1.84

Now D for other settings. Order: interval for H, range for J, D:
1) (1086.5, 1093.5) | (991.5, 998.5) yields 1.97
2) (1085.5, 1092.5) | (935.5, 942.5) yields 2.05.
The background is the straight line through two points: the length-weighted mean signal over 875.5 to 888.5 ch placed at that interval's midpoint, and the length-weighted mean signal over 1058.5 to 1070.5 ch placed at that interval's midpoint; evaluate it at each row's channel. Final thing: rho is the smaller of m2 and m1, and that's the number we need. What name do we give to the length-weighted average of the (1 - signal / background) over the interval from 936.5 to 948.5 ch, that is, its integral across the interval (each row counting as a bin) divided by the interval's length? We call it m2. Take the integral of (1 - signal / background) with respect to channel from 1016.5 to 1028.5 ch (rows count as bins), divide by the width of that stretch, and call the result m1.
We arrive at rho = -0.085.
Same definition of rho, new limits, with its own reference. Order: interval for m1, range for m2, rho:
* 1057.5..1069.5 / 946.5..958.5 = -0.073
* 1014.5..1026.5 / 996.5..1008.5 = -0.079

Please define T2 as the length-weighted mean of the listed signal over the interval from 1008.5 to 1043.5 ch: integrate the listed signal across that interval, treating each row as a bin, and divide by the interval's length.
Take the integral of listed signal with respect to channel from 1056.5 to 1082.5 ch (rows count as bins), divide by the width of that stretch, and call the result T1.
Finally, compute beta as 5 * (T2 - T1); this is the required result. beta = 1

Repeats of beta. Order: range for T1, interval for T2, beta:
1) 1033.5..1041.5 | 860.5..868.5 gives -40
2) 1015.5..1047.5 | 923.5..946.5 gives -12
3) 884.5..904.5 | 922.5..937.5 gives 8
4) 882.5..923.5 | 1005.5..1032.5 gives 9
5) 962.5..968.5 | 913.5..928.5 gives 5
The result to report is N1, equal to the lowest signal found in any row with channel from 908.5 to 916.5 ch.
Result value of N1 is 31.68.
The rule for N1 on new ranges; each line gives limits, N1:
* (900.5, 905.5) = 27.17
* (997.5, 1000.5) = 30.54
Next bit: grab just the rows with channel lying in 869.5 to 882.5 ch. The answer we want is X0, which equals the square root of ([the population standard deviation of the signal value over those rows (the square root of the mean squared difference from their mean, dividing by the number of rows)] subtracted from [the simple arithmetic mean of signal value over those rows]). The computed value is 5.05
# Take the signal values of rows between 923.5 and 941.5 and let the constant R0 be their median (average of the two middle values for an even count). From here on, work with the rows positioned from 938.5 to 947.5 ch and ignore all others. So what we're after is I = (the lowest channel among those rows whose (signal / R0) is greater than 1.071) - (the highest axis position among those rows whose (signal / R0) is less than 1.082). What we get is 1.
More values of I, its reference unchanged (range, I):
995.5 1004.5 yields -5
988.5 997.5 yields -7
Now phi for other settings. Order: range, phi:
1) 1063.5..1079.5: 1076.0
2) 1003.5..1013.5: 1004.0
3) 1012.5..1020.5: 1018.0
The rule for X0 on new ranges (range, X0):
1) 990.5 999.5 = 5.50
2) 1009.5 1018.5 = 5.44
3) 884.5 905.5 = 5.10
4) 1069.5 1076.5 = 5.57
